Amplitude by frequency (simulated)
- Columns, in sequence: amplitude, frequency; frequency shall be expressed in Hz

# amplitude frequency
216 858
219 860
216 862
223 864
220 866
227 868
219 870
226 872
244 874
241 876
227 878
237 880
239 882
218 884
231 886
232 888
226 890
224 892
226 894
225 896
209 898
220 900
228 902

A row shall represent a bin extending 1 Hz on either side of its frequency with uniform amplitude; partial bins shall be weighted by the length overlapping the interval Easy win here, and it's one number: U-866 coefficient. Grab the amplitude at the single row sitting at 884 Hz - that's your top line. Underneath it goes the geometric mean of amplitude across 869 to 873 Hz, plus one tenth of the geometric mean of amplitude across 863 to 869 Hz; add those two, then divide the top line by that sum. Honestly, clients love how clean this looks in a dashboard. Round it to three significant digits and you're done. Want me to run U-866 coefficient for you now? 0.891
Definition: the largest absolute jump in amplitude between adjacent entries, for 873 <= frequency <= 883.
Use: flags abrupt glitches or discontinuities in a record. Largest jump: 14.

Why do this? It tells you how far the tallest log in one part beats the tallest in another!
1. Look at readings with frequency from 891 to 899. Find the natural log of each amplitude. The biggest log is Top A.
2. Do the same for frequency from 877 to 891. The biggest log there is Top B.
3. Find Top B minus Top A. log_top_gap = 0.056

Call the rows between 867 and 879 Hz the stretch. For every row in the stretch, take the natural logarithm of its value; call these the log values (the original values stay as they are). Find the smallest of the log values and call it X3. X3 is 5.39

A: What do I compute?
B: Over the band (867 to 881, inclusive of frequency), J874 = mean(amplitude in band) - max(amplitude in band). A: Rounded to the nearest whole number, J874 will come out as -12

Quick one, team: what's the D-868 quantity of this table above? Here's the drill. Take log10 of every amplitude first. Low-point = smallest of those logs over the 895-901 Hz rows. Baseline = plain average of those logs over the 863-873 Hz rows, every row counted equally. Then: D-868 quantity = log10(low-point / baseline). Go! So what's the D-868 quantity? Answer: -0.0052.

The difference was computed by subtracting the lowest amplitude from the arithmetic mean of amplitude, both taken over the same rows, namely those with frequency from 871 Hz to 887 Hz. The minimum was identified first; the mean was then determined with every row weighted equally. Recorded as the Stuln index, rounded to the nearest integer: 15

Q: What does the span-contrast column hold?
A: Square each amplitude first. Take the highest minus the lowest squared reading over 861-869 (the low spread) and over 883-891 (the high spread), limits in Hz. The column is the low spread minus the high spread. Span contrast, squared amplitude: -1427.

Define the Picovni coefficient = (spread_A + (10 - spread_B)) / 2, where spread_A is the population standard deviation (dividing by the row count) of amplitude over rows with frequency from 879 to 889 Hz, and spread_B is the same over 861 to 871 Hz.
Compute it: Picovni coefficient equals 6.8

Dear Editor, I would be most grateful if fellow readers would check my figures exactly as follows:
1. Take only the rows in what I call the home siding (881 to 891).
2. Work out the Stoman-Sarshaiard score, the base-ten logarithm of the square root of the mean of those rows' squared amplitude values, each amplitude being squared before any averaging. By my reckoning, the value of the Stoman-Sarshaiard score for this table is 2.360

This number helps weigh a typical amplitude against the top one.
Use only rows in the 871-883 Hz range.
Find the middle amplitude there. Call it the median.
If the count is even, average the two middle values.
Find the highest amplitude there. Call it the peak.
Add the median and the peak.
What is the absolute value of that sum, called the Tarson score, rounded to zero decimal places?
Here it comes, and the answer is 482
